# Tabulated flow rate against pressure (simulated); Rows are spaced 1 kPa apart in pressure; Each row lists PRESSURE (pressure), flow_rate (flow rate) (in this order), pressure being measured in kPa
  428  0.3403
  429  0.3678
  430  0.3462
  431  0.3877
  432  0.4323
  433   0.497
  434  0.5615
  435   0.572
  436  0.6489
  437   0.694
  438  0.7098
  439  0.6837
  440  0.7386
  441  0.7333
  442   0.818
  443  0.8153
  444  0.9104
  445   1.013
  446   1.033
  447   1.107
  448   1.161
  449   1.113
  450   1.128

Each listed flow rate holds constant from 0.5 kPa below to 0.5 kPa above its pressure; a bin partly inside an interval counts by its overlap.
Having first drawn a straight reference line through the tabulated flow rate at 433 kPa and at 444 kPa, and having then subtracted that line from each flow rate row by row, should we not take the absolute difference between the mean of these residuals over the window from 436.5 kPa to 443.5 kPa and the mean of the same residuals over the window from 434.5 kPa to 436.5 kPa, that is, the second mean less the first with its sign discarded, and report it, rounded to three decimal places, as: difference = 0.038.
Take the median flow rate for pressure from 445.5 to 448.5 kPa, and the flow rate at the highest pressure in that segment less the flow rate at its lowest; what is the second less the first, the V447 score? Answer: -1.0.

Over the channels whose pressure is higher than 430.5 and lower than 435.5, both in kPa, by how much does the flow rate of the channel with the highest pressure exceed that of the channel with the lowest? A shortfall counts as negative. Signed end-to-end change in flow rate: 0.18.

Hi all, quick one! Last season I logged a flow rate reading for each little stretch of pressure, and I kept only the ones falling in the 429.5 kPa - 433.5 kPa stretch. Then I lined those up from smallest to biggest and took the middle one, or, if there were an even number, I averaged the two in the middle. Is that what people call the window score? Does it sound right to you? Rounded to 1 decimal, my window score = 0.4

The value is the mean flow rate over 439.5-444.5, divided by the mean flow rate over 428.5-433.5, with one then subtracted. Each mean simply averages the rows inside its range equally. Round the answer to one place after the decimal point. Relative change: 1.0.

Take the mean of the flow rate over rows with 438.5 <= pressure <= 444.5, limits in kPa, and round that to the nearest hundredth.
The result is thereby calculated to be 0.78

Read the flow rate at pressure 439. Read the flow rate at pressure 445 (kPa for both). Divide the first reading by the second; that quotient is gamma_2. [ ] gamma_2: 0.7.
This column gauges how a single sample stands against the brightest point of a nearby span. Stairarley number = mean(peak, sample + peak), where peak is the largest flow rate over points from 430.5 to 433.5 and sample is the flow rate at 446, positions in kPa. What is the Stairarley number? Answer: 1.01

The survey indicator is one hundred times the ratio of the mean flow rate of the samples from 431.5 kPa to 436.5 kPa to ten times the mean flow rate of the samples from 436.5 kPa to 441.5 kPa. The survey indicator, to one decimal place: 7.6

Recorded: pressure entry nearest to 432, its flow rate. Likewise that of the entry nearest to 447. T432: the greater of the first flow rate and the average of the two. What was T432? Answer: 0.77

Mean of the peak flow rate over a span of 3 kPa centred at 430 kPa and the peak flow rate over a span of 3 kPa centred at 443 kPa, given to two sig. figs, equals 0.65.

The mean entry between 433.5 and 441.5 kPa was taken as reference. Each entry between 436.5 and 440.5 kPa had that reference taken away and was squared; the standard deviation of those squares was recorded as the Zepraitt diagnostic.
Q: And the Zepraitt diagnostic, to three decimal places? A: 0.002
